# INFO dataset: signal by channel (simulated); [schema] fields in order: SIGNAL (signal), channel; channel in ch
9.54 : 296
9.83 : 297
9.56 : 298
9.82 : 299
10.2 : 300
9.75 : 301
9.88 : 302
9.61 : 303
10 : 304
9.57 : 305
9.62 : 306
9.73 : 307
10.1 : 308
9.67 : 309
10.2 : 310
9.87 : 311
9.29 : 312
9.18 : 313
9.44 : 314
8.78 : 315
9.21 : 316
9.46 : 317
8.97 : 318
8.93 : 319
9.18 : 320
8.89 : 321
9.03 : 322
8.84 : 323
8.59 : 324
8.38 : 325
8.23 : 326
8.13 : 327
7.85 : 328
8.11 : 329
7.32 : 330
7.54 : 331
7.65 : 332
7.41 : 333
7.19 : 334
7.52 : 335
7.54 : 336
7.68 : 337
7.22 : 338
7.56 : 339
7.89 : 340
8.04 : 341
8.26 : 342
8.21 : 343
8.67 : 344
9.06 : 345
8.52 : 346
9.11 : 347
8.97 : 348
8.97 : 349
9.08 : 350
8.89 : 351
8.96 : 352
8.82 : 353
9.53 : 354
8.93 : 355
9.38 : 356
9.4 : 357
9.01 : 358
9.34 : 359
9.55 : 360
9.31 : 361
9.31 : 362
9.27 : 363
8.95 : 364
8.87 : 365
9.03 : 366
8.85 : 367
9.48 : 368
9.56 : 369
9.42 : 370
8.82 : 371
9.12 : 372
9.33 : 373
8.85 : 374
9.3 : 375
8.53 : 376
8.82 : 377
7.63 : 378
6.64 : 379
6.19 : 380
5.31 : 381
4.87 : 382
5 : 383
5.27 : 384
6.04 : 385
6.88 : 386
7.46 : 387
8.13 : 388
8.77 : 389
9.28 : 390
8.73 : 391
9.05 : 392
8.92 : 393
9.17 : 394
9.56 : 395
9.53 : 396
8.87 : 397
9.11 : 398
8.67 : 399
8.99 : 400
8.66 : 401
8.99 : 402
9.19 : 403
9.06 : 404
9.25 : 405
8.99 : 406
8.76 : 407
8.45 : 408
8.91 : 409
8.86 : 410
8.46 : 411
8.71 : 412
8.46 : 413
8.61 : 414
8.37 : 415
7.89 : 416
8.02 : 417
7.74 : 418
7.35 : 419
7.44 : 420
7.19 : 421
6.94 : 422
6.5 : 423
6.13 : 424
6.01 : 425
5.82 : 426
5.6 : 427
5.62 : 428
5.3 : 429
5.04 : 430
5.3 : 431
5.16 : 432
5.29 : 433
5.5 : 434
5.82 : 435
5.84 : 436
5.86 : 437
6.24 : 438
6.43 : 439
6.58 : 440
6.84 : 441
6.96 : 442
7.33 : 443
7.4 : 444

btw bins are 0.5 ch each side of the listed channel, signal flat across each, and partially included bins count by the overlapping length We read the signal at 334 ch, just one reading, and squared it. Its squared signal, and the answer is 52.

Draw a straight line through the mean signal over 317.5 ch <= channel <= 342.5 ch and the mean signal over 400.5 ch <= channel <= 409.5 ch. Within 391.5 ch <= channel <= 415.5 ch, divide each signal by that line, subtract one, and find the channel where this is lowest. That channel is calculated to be 415 ch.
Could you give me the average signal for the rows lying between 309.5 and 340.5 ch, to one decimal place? 8.4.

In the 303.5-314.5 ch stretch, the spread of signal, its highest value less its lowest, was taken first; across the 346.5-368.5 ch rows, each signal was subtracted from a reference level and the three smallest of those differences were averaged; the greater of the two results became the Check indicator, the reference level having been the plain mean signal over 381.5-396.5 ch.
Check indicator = 1.0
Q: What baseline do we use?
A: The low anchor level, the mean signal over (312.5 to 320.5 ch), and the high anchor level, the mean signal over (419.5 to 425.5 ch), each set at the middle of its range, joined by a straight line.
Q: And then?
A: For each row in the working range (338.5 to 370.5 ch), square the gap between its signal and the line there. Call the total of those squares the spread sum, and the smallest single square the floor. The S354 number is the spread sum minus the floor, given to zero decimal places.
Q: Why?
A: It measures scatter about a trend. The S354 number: 29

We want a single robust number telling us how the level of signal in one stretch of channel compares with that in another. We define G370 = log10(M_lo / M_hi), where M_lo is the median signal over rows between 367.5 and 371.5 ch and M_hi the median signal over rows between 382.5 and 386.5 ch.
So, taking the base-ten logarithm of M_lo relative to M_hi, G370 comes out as 0.22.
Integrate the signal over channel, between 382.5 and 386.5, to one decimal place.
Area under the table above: 23.2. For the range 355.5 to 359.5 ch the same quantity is 37.1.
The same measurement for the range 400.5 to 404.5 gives 35.9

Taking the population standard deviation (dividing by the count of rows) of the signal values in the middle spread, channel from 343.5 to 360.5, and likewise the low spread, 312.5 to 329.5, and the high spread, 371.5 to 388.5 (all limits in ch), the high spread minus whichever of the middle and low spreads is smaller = 1.3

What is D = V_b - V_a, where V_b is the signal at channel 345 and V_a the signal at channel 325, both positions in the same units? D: 0.7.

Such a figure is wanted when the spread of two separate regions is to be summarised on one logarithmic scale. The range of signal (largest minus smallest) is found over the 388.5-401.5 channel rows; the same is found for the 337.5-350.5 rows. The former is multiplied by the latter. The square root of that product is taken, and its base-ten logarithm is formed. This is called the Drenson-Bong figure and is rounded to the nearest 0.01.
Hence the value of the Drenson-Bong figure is 0.12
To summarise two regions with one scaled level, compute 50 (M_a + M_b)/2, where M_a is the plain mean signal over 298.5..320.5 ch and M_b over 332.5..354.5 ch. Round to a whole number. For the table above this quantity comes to 447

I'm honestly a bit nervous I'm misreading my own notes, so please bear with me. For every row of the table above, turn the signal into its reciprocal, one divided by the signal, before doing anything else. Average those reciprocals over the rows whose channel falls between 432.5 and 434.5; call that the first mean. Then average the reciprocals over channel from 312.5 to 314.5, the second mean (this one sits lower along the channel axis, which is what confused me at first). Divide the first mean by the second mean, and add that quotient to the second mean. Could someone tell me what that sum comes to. 1.8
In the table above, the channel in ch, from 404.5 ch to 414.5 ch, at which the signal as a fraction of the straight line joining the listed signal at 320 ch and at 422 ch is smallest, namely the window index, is 408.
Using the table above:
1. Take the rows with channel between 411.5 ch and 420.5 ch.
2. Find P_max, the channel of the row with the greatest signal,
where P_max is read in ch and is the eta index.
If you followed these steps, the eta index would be 412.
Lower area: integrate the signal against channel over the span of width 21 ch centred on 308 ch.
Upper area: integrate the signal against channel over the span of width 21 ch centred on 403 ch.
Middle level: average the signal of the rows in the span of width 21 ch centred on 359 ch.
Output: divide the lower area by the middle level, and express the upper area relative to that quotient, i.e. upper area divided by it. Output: 8.5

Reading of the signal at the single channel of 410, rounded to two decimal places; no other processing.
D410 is 8.86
